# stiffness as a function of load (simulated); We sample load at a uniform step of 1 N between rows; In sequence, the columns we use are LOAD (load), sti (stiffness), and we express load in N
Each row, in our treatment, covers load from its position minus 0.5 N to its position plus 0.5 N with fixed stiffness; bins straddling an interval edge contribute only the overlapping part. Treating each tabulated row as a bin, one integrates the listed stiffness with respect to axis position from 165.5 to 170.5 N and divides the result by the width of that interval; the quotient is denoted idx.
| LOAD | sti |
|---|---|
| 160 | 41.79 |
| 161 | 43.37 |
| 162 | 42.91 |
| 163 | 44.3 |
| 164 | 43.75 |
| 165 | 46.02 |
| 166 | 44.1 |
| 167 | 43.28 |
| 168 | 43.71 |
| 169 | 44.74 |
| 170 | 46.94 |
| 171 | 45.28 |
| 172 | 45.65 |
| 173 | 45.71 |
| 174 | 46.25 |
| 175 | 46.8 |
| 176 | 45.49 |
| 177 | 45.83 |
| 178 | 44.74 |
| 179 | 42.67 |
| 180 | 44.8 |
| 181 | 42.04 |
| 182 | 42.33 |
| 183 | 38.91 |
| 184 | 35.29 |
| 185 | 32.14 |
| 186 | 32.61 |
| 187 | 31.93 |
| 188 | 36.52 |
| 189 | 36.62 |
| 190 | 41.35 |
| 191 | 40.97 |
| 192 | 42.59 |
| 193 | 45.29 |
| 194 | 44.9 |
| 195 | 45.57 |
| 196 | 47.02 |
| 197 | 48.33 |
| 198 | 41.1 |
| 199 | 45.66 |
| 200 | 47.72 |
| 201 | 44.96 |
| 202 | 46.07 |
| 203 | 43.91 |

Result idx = 44.6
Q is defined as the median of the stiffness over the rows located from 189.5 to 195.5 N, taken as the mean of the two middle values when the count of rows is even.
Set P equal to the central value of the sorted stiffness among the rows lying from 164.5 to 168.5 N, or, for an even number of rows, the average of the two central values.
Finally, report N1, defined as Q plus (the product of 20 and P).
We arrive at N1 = 922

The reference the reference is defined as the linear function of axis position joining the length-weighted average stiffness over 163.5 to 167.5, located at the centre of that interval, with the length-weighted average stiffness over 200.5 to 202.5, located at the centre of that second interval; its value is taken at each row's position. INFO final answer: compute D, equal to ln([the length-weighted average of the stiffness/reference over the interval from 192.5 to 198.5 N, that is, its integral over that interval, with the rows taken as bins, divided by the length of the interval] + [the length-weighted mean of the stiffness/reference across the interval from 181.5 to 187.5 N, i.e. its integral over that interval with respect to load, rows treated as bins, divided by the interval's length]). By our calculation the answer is 0.58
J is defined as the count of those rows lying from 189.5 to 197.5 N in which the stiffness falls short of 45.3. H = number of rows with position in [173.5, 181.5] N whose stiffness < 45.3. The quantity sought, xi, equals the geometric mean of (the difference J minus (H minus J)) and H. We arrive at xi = 4.9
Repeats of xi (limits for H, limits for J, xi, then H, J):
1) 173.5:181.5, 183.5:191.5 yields 6.9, 4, 8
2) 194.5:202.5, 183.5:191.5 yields 5.3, 2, 8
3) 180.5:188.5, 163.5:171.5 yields 5.7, 8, 6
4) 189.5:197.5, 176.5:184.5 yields 6.7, 5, 7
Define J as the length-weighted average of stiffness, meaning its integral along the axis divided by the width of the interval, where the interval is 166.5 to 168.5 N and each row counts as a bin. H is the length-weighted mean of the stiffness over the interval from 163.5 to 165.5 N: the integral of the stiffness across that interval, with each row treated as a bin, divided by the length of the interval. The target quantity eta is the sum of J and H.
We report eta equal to 88.4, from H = 44.9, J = 43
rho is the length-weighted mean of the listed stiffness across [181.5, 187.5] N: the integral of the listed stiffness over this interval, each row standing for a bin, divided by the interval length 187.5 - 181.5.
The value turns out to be 35.5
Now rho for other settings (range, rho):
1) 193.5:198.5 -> 45.4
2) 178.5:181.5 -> 43.2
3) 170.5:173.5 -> 45.5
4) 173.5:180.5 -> 45.2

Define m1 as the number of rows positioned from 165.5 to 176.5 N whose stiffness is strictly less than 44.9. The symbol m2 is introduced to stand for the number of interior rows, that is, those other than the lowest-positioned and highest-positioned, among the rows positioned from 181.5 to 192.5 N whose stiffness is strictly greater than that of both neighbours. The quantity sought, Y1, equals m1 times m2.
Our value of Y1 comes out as 8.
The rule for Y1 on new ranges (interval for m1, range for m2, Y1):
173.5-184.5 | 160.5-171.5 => 21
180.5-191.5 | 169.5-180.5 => 22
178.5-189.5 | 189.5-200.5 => 22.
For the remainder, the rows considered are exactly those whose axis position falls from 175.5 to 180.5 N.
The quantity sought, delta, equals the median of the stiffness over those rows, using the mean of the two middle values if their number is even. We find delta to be 44.8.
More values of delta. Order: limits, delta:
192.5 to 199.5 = 45.6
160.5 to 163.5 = 43.4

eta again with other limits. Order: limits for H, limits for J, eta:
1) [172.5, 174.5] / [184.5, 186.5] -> 78.4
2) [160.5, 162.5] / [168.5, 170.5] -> 89.0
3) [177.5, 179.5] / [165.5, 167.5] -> 87.4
